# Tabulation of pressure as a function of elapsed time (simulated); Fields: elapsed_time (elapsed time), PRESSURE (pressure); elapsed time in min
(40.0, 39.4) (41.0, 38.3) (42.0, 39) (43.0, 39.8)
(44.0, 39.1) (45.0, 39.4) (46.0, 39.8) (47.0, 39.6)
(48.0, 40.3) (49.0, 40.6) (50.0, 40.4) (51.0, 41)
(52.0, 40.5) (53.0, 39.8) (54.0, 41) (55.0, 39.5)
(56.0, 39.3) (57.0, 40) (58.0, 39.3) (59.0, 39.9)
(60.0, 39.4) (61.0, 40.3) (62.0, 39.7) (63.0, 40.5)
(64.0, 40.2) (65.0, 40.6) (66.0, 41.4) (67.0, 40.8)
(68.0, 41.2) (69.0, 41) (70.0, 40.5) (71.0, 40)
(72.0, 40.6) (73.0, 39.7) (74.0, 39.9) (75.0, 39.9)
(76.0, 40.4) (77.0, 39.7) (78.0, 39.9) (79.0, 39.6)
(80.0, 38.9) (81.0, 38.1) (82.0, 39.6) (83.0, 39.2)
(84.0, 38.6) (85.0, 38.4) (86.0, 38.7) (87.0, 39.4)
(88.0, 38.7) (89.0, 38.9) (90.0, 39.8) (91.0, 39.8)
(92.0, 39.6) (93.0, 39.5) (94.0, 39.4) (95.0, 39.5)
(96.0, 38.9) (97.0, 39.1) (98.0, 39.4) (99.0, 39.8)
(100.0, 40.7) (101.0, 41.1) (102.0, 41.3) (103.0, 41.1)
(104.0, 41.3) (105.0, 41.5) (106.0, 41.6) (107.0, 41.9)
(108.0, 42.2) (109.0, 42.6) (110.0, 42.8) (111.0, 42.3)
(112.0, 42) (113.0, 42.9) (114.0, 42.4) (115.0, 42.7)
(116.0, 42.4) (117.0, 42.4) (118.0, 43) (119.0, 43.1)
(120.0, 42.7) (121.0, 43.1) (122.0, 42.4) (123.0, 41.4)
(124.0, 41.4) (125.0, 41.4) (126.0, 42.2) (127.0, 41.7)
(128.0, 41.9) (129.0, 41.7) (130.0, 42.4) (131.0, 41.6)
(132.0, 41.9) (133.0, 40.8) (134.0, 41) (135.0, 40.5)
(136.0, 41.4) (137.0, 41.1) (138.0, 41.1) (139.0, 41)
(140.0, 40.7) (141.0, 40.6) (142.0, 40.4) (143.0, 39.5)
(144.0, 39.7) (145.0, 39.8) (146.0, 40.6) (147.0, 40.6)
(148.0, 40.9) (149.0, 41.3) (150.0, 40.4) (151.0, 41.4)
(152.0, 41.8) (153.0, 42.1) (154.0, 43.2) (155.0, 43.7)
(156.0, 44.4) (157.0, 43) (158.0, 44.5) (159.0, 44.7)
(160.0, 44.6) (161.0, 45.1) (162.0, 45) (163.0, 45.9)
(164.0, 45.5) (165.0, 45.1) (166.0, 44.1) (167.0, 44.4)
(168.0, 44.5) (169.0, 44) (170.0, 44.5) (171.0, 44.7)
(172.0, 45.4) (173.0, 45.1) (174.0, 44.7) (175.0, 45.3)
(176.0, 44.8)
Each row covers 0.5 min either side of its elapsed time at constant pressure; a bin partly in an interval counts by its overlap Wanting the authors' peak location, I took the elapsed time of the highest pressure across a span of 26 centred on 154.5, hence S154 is 163.0 min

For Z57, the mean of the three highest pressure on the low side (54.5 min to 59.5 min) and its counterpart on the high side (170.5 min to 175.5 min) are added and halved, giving 42.5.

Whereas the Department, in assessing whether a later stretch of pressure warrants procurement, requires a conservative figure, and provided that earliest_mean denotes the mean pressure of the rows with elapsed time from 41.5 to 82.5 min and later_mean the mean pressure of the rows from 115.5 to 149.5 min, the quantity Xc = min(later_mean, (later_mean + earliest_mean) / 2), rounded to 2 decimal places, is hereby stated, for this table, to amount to 40.70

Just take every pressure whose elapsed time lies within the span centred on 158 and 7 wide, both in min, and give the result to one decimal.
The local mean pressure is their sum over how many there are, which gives 44.3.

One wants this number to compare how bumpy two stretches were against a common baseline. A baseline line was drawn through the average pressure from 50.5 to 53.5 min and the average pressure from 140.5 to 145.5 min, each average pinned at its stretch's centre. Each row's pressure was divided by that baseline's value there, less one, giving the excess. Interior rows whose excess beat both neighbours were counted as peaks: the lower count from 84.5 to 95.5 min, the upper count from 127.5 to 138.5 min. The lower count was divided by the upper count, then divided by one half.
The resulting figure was 1.0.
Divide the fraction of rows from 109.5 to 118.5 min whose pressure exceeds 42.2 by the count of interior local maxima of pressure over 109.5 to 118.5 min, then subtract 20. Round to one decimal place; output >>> -19.6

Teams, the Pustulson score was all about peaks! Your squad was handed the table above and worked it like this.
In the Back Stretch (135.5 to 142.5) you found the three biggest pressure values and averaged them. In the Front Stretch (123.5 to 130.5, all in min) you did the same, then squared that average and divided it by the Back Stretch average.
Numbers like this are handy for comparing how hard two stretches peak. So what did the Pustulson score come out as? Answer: 43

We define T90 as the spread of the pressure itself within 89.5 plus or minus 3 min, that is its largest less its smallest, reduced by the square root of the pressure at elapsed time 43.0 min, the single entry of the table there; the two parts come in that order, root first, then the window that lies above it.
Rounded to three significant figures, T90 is -5.21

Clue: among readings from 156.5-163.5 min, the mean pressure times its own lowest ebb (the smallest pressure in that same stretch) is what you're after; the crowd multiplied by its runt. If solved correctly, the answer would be 1921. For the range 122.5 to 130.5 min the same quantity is 1729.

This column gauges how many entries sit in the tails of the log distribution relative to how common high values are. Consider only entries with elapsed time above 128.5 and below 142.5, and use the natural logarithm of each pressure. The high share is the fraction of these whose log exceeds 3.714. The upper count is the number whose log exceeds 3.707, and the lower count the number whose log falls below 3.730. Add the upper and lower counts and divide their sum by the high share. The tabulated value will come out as 42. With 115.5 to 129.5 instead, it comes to 17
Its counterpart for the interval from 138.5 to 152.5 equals 84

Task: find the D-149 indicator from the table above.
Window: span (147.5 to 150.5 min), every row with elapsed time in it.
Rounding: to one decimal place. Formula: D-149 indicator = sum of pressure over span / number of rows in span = 40.9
